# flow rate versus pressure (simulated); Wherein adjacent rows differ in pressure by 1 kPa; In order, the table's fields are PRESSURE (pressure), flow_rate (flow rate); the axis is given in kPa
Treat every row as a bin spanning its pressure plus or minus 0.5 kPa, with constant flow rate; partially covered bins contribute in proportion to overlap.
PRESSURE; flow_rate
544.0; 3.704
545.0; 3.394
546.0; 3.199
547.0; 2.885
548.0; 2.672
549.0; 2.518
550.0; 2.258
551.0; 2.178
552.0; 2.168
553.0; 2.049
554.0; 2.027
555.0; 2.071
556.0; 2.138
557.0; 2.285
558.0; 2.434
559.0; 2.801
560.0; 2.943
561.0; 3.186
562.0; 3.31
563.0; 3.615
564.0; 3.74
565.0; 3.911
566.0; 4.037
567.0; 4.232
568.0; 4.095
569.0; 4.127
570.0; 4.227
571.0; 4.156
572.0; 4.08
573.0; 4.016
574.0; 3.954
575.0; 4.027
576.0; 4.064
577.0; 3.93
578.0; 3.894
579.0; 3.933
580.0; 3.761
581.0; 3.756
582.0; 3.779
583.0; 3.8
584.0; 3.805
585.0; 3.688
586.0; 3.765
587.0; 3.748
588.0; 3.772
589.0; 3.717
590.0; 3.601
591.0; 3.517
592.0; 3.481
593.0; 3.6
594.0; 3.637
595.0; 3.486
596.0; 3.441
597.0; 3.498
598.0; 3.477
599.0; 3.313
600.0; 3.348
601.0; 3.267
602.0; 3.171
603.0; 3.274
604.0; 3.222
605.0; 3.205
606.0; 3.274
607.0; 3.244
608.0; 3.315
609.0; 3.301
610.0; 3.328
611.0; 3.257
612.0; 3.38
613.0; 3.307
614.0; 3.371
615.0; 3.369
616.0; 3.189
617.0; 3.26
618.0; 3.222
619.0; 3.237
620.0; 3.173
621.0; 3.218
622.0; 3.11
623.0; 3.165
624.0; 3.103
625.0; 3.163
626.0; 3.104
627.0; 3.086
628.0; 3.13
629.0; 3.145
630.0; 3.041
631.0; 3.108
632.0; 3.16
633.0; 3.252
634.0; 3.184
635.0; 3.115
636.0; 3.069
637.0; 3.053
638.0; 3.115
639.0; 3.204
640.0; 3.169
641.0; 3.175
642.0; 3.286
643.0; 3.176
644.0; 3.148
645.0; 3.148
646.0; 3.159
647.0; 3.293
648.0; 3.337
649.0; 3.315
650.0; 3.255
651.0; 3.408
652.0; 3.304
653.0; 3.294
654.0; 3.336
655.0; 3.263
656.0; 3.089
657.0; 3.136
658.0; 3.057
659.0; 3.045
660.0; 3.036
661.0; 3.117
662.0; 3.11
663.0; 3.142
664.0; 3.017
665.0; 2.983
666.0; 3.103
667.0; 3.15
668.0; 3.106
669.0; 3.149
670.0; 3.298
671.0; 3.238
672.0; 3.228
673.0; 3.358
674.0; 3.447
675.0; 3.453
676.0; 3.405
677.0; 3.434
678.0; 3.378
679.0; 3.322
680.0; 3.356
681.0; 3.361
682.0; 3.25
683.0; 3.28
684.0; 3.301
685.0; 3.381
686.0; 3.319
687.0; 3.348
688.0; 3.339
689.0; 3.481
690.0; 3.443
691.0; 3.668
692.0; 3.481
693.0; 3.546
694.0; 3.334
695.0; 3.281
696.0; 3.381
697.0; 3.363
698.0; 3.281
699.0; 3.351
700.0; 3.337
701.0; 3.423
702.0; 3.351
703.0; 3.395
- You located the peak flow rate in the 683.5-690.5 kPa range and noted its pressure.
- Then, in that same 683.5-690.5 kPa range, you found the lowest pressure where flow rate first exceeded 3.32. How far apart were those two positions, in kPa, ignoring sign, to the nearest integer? 4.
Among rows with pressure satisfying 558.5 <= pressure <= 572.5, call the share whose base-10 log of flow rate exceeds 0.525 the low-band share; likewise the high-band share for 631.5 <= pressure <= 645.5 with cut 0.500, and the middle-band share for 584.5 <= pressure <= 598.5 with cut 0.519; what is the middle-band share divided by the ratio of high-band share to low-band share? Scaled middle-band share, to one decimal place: 1.4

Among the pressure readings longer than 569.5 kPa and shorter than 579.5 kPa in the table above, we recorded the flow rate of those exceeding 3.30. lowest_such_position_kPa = 570.0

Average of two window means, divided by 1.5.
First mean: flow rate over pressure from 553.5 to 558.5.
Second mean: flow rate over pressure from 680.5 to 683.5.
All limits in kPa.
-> 1.8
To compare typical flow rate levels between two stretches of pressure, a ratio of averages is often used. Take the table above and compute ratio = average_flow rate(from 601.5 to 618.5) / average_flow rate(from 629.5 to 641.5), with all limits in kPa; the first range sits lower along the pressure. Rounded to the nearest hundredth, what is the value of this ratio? 1.04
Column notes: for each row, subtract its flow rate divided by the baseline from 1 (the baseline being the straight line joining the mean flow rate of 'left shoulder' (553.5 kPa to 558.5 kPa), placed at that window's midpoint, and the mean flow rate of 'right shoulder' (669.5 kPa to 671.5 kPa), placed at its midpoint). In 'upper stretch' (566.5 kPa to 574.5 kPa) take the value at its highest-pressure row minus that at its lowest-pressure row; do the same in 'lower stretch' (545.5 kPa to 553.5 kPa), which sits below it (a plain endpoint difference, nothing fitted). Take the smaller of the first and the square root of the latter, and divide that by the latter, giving 0.29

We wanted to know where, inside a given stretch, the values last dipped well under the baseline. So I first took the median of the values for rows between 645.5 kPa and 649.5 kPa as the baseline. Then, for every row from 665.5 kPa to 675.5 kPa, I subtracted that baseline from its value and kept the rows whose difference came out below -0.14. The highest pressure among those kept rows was 669.0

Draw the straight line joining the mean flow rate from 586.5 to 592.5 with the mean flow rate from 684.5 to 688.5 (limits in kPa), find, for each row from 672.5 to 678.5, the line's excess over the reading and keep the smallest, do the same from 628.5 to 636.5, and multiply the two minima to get -0.02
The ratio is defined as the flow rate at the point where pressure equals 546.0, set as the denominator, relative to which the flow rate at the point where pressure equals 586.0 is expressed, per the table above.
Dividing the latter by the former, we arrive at 1.18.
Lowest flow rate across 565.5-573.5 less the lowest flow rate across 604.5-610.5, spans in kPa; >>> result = 0.81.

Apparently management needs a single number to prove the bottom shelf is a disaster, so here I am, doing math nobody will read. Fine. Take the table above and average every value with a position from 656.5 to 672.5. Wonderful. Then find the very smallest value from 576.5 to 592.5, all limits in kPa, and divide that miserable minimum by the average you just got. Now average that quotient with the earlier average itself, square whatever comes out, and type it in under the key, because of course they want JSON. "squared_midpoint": 4.5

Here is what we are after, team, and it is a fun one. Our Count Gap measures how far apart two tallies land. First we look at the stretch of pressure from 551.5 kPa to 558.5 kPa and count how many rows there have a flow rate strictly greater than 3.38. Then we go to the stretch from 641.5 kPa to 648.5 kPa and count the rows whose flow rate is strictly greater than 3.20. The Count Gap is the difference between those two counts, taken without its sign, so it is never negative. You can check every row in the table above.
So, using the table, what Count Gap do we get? 3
